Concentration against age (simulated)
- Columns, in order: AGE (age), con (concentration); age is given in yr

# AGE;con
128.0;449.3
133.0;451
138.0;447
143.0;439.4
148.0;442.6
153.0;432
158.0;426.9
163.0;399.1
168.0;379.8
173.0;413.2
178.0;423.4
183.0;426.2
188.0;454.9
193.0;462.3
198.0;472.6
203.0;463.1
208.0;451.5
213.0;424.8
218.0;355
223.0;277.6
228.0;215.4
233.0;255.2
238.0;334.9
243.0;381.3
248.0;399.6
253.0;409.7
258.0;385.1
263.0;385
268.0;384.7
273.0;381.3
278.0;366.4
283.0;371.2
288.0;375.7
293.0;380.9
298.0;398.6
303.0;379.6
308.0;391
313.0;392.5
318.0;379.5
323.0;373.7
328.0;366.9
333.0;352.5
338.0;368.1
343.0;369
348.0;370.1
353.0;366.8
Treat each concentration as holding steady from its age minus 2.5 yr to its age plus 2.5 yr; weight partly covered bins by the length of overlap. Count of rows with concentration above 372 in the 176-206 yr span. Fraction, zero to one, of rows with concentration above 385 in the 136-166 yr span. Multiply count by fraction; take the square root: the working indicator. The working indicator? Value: 2.4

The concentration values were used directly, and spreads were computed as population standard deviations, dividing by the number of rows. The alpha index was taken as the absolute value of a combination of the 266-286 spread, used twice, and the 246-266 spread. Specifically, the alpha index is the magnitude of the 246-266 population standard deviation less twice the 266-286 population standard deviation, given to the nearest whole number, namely 4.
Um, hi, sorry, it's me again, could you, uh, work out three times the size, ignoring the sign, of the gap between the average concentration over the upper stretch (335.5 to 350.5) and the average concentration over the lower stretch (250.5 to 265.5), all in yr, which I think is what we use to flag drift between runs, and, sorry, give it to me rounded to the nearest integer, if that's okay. 73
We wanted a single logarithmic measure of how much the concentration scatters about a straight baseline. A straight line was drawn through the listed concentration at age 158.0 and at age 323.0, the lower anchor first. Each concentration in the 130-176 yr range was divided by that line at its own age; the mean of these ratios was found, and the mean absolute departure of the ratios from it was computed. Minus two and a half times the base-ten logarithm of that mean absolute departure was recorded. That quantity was 3.59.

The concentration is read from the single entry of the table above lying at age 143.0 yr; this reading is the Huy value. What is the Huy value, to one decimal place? 439.4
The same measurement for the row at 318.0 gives 379.5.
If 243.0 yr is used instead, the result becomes 381.3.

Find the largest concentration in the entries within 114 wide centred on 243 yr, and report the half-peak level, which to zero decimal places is 236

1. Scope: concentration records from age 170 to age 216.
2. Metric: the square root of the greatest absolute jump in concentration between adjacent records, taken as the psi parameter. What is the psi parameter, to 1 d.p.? 5.4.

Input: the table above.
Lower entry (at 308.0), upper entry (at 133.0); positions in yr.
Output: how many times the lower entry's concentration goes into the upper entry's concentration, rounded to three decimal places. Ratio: 1.153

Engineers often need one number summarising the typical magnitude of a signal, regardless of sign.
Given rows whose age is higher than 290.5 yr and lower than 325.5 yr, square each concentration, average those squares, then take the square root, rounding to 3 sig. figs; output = 385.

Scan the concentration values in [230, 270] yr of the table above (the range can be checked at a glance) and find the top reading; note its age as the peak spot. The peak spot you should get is 253.0 yr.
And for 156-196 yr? 193.0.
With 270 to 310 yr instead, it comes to 298.0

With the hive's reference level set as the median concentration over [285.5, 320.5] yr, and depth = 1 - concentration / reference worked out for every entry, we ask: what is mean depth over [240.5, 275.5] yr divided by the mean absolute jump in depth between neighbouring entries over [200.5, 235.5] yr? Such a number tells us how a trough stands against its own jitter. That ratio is -0.2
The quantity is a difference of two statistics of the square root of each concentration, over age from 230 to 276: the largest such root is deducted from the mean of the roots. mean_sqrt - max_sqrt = -1.1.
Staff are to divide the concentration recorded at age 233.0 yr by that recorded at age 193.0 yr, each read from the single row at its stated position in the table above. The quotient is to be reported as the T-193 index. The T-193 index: 0.55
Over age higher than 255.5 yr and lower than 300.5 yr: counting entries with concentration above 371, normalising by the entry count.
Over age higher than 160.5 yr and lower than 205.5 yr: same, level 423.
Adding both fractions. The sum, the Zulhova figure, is 1.56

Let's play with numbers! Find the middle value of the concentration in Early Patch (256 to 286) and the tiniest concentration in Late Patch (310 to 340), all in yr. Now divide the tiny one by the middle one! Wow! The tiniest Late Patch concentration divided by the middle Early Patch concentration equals 0.920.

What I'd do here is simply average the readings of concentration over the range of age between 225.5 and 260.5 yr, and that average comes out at 340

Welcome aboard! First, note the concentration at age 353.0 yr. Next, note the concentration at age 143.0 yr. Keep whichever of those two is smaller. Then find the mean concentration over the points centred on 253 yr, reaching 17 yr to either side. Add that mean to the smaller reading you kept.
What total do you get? 750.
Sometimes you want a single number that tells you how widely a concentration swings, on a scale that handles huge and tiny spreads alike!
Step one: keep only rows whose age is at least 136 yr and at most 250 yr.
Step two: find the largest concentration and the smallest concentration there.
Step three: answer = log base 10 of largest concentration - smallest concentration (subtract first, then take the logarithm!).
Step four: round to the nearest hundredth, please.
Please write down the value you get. 2.41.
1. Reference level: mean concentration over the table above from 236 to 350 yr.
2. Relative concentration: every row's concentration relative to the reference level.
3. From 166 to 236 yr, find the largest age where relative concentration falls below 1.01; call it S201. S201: 233.0 yr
